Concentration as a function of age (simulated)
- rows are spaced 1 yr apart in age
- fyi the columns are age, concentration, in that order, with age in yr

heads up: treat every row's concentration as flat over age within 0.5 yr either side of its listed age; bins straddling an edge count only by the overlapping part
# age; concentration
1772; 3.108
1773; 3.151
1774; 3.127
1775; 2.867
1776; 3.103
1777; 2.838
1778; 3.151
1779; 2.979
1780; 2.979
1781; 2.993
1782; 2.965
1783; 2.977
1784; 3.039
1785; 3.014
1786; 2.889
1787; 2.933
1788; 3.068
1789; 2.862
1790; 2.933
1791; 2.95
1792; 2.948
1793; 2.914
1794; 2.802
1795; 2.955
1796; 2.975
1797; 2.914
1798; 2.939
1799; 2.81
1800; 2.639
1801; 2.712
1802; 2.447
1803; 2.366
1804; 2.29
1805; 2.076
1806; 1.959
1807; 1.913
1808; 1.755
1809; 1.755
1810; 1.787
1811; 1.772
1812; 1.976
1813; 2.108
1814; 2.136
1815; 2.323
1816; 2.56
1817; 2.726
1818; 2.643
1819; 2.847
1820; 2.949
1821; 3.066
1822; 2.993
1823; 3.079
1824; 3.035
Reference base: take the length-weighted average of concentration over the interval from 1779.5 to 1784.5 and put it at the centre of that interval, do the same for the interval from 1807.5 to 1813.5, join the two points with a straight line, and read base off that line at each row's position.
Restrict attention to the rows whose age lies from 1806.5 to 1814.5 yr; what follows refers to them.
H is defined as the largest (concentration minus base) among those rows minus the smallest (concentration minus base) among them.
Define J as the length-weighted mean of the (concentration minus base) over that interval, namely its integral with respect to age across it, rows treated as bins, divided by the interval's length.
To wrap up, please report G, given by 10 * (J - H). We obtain -6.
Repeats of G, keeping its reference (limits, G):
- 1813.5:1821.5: -1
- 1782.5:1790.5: -1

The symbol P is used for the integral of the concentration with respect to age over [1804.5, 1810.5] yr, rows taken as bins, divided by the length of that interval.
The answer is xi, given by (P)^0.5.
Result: 1.37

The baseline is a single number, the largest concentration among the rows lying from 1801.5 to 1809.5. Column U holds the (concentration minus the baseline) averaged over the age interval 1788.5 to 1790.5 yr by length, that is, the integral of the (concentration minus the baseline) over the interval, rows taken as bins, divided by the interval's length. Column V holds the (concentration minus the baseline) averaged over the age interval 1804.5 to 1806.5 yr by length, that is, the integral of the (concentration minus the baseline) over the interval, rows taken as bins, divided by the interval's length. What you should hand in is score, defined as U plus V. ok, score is 0.02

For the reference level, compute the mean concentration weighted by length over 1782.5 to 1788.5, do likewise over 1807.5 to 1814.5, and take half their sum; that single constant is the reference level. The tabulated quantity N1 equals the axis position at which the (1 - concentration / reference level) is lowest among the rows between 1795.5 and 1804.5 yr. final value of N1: 1796 yr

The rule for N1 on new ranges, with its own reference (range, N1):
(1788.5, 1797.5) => 1796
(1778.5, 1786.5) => 1784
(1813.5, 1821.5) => 1821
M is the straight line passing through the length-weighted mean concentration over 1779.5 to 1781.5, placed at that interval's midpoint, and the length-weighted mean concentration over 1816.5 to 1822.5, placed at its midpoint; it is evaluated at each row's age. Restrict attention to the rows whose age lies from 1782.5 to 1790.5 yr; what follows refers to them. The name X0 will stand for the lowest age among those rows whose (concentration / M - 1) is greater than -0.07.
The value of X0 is 1783 yr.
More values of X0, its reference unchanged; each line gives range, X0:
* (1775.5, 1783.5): 1776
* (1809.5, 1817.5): 1817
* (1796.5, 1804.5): 1797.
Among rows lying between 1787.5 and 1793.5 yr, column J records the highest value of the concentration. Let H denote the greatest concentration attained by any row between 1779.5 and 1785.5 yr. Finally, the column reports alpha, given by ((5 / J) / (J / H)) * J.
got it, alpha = 4.95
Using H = 3.039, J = 3.068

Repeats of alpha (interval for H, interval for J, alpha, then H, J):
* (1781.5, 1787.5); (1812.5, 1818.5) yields 5.57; 3.039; 2.726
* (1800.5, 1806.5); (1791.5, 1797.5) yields 4.56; 2.712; 2.975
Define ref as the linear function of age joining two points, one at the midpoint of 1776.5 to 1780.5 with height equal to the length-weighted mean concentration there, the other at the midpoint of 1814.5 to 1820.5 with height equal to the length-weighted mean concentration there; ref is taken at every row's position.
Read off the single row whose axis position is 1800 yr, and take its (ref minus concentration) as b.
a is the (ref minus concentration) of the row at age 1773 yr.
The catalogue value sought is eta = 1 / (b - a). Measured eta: 3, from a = -0.1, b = 0.2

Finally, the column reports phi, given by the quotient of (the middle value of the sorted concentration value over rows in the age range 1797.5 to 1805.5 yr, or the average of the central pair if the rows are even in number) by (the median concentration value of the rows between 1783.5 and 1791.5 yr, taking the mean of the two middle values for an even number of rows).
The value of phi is 0.9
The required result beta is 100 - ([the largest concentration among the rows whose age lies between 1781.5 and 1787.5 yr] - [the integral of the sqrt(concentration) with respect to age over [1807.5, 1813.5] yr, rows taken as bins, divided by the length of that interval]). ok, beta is 98.3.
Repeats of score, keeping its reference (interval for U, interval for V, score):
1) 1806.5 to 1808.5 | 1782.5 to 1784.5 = -0.05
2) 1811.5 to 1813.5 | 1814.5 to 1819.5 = -0.23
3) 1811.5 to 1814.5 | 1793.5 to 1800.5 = 0.04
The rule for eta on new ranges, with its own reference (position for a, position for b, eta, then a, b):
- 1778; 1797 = 12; -0.2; -0.1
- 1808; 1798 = -1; 1.0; -0.1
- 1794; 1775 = 11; 0.1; 0.1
